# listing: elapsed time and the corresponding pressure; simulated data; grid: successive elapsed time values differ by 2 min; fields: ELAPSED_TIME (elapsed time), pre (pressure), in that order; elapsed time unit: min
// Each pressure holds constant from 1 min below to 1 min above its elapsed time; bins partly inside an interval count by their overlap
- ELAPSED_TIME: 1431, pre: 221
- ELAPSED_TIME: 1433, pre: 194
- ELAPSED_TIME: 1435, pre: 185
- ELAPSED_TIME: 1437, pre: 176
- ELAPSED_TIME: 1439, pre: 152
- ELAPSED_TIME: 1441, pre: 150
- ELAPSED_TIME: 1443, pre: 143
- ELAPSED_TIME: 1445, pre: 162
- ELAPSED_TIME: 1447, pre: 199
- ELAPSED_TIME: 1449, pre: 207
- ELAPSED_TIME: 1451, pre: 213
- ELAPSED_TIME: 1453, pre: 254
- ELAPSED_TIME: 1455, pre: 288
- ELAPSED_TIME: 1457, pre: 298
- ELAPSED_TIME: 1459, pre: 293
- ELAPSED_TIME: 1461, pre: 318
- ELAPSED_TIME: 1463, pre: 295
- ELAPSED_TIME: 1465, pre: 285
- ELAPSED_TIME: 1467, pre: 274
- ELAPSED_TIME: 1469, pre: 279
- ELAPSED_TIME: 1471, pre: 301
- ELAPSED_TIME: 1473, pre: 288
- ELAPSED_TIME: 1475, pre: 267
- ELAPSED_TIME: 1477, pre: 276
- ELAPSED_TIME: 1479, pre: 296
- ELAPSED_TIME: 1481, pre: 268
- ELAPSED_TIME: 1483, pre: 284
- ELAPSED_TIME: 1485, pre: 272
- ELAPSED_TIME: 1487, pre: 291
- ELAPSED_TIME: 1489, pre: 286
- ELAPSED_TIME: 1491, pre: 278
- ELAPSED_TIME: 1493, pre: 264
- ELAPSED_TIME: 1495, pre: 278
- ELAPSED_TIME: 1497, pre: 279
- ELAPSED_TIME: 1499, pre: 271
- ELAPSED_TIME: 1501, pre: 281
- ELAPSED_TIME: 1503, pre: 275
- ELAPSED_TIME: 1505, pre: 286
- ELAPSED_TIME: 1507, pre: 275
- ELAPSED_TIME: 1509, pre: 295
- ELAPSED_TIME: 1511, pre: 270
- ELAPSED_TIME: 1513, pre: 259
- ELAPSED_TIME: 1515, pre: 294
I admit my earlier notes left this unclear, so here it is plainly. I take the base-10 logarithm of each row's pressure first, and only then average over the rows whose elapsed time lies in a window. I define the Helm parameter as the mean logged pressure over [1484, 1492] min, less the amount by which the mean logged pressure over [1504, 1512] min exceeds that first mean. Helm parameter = 2.45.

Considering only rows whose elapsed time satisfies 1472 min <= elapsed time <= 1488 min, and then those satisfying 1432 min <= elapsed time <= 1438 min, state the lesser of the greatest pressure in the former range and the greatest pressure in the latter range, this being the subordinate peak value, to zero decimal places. 194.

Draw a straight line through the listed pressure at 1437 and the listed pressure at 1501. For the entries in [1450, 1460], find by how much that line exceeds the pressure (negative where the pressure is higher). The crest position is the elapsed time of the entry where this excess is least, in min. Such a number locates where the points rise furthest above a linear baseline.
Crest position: 1457 min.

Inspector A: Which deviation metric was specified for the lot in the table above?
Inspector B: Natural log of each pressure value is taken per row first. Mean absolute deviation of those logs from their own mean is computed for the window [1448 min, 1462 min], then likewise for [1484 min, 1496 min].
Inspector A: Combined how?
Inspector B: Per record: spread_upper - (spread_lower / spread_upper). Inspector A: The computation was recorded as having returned -5.7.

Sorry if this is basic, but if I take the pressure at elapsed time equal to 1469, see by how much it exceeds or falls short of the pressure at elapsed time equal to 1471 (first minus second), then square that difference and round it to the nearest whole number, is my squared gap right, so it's 484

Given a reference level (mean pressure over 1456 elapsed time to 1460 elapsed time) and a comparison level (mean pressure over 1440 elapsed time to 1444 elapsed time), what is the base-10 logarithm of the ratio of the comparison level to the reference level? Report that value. -0.305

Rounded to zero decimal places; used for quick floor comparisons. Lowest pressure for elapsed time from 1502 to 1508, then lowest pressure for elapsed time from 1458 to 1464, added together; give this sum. 568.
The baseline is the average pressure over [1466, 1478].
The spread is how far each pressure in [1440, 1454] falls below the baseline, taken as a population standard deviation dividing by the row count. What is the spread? 37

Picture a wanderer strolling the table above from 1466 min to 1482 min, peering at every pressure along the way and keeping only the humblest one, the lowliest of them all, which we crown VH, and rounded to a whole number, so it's 267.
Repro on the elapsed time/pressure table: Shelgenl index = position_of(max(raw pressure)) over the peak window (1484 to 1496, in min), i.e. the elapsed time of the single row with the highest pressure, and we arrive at 1487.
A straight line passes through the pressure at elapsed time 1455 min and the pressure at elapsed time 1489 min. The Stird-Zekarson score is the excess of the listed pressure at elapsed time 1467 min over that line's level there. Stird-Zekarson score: -13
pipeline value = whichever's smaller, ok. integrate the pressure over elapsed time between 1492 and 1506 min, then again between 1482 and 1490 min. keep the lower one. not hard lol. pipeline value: 2266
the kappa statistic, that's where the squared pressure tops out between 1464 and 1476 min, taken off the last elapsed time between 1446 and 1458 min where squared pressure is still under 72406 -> -18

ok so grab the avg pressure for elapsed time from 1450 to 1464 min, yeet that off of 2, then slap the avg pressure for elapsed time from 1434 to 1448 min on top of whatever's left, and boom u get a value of -111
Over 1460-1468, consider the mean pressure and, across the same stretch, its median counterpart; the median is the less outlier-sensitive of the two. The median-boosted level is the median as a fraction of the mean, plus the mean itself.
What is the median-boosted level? 294.0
